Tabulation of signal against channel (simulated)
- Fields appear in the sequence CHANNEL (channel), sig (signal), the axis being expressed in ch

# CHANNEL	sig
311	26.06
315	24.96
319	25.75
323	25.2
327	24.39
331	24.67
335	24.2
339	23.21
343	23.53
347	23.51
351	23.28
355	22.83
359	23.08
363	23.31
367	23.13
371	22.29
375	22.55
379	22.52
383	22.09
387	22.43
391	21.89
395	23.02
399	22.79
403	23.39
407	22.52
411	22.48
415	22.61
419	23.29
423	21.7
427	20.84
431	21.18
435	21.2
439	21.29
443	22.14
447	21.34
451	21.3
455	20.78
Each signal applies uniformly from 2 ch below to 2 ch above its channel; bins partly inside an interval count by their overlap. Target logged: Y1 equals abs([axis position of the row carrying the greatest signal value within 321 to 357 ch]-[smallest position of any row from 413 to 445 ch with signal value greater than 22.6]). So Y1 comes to 92 ch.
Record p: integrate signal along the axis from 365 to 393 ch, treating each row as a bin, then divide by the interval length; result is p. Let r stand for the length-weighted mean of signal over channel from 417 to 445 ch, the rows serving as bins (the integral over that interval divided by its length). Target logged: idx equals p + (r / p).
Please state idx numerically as 23.4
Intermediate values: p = 22.4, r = 21.7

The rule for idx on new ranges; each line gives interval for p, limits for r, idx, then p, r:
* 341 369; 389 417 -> 24.2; 23.2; 22.7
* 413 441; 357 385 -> 22.8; 21.7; 22.7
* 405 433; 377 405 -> 23.1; 22.1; 22.6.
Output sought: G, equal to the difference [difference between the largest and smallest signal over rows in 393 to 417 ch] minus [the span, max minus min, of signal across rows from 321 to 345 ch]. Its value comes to -1.1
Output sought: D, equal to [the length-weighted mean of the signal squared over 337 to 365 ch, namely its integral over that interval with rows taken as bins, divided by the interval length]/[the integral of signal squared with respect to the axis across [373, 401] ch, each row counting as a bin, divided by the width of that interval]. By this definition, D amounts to 1.07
